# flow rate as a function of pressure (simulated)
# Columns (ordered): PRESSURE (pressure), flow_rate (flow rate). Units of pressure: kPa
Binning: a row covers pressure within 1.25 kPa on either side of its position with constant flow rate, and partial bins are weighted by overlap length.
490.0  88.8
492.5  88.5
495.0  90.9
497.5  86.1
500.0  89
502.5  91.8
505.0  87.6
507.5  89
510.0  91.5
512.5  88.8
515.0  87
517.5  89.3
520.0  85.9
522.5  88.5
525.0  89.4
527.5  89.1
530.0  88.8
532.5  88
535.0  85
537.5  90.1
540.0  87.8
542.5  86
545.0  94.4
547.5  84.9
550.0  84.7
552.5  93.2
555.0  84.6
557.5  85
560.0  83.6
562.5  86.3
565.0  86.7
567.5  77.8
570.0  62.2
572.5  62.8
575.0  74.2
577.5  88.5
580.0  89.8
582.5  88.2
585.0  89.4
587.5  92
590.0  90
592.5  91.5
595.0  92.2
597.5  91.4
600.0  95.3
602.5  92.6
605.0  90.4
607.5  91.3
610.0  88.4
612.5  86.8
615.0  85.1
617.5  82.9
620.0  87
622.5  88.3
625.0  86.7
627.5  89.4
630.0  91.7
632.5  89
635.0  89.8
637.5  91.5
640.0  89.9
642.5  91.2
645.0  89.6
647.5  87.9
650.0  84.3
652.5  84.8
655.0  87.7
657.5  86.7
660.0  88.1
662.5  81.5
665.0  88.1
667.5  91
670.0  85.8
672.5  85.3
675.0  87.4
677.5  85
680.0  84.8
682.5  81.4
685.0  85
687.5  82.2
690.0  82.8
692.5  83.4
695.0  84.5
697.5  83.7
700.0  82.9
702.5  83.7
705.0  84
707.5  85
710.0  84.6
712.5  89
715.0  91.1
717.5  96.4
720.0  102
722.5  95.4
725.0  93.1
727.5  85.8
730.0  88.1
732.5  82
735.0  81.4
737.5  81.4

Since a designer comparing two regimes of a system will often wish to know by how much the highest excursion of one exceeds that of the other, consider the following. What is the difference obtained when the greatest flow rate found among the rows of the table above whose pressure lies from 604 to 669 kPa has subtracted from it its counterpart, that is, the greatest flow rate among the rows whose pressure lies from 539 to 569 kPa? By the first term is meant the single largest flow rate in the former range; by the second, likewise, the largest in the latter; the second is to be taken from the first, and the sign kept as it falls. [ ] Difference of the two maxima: -3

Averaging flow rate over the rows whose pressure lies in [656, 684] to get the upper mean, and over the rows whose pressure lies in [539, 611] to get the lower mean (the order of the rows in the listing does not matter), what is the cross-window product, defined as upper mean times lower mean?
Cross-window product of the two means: 7422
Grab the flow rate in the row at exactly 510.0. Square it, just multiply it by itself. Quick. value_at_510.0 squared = 8372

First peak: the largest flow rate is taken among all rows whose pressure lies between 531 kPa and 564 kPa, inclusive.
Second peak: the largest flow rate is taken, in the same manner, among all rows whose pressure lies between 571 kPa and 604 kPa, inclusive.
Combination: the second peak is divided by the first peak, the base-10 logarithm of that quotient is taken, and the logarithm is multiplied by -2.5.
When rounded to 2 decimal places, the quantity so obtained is -0.01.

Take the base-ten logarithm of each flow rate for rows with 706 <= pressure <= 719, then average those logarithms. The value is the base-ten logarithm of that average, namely 0.290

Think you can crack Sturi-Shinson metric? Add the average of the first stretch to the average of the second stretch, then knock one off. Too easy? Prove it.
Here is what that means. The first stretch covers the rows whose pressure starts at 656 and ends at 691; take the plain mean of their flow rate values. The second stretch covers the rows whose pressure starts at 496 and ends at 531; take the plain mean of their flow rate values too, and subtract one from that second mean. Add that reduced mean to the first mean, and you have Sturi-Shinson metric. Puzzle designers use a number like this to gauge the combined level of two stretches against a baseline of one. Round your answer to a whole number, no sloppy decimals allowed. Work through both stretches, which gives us 173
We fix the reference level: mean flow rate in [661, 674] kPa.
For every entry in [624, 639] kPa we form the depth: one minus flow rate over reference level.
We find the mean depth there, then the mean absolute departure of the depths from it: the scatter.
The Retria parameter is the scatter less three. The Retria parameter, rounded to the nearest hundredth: -2.98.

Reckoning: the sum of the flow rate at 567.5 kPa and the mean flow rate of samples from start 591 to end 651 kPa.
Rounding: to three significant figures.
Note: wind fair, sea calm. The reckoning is 167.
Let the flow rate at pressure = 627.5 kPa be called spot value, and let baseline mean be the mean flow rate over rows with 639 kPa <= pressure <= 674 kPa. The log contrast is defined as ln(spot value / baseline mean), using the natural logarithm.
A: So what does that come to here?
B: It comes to 0.024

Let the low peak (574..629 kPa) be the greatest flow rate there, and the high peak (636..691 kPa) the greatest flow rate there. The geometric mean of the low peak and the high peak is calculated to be 93.4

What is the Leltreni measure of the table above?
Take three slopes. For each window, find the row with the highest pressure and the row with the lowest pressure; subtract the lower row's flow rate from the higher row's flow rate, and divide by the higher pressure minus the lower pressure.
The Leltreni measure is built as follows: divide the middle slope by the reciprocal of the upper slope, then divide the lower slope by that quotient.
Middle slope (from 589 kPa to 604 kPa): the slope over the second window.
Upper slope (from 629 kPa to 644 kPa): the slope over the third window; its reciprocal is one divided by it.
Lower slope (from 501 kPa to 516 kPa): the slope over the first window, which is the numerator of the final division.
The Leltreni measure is 46.2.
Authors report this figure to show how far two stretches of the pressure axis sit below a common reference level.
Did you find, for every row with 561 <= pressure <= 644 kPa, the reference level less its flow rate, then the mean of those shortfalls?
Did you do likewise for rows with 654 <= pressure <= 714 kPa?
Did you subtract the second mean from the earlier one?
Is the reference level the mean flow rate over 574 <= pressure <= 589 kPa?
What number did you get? -1.8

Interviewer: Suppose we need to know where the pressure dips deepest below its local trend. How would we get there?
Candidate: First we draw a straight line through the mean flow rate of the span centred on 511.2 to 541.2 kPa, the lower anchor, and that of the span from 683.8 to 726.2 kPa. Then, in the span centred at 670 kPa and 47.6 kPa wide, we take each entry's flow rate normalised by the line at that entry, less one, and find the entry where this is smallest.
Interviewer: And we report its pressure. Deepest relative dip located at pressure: 682.5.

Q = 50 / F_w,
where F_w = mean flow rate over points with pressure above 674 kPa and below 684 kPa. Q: 0.591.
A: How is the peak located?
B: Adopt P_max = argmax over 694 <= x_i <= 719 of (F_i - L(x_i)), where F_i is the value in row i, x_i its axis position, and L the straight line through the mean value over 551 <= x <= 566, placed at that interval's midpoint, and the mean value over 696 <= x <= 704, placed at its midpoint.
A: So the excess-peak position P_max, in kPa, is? 717.5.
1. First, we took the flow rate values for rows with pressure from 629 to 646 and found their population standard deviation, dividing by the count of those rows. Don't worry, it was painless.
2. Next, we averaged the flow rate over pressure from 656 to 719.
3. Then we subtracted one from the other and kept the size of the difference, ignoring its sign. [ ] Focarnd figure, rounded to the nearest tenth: 84.8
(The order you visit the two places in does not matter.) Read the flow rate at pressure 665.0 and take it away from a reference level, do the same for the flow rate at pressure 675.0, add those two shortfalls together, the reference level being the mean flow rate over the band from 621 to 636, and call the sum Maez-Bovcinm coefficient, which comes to 3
